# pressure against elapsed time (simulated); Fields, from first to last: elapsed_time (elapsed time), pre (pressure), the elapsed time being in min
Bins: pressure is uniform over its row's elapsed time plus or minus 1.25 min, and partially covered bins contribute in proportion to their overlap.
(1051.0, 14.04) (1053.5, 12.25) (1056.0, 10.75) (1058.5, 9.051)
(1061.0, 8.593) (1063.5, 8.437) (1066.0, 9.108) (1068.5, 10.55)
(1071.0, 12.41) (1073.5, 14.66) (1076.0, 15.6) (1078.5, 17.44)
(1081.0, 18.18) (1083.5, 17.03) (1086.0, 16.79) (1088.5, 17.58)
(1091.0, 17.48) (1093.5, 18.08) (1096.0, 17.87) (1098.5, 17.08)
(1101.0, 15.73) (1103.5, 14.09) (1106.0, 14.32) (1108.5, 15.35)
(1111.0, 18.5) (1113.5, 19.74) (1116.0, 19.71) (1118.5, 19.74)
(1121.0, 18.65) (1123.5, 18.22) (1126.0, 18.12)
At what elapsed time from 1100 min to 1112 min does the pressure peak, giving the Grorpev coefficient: 1111.0 min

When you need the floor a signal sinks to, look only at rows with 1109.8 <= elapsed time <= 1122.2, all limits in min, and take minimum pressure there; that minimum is 18.5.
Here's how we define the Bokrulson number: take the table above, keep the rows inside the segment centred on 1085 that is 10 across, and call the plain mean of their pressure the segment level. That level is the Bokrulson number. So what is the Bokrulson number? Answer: 17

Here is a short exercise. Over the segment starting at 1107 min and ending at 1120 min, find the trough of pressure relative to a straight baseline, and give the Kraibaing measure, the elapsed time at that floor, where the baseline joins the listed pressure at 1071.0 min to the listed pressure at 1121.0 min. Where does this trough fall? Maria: 1108.5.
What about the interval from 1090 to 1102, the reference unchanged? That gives 1101.0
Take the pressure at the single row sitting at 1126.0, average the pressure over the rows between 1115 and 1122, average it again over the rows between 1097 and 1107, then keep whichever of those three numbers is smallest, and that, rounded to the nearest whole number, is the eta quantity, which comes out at 15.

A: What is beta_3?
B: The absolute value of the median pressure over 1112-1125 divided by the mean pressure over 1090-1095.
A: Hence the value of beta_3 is 1.11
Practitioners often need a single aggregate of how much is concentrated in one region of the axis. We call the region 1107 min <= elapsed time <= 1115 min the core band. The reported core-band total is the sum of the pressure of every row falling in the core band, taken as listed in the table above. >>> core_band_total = 54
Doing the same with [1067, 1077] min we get 53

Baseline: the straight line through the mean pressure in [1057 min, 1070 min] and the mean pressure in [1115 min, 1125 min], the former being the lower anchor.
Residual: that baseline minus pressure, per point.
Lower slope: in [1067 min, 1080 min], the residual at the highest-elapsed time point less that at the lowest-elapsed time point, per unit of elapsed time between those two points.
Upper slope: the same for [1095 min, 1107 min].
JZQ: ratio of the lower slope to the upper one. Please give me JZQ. -1.0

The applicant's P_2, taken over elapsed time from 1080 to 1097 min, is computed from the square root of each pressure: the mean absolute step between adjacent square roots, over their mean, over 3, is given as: 0.0049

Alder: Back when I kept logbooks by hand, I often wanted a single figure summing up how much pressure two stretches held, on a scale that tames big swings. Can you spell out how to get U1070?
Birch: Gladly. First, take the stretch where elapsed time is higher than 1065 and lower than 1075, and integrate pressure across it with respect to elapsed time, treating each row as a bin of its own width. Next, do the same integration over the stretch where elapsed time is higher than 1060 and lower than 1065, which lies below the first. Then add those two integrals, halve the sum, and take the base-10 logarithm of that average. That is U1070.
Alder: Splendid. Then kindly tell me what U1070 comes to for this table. 1.9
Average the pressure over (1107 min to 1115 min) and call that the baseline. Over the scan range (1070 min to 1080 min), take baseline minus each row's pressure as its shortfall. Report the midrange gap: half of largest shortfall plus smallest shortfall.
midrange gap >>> 2.9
